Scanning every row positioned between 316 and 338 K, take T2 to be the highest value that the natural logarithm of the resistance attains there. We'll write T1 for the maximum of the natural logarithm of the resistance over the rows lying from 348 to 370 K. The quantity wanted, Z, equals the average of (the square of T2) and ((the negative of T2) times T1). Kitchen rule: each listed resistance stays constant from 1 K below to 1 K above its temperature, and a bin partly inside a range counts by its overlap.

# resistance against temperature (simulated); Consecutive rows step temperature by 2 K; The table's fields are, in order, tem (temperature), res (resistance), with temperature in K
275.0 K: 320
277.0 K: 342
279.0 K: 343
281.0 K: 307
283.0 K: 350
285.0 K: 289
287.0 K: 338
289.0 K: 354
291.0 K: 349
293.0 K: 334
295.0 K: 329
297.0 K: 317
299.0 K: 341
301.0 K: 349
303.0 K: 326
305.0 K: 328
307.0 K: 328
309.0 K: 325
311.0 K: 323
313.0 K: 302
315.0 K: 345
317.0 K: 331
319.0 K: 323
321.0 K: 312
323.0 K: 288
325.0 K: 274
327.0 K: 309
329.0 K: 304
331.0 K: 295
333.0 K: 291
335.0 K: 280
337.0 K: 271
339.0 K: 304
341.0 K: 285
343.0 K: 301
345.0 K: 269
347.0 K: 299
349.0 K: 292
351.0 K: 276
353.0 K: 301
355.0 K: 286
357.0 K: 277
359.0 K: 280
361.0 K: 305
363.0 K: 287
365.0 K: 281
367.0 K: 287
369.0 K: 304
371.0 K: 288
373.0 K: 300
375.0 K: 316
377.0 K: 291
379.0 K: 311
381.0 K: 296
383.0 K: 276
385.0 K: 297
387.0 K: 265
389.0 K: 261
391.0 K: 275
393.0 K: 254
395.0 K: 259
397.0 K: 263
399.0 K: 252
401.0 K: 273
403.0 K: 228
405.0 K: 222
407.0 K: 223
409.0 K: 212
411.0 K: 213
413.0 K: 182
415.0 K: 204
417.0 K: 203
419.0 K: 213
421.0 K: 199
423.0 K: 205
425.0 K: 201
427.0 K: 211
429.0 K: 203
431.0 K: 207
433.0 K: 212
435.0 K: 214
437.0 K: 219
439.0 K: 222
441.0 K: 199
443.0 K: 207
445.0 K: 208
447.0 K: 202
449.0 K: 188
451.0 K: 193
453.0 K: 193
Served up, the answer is 0.2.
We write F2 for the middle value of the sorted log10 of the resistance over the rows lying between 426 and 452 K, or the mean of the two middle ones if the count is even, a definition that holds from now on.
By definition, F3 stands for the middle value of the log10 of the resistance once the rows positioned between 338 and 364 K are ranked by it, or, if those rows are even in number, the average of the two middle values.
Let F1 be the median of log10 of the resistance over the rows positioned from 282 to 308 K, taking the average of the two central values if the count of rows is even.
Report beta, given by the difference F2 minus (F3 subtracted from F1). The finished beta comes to 2.3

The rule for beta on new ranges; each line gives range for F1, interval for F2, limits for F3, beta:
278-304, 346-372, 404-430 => 2.2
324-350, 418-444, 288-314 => 2.4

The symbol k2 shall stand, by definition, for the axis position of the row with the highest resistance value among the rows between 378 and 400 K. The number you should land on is 379.0 K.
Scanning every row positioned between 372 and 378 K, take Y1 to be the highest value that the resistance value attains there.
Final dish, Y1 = 316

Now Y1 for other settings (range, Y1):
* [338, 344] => 304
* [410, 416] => 213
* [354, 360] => 286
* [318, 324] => 323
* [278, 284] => 350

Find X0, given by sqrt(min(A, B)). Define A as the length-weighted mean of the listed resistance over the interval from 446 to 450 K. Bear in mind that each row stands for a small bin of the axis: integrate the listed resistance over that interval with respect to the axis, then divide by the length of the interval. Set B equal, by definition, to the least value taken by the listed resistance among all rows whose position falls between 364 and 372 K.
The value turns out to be 14.0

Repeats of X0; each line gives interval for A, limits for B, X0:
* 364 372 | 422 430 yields 14.2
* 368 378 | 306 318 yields 17.3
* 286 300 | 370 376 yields 17.0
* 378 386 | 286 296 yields 17.2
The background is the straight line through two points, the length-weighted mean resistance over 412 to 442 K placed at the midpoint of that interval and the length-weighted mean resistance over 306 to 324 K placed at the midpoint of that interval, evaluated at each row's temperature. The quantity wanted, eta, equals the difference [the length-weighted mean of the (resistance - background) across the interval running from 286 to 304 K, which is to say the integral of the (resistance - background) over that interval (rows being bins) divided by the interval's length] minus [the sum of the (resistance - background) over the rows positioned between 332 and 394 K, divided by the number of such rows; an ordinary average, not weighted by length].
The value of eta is -19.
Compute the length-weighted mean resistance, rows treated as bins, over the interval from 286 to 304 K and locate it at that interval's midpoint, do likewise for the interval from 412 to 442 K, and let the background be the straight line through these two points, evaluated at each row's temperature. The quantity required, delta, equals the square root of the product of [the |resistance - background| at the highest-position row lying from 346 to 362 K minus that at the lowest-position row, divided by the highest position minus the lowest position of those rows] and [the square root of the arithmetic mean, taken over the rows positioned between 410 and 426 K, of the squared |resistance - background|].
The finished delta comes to 4.8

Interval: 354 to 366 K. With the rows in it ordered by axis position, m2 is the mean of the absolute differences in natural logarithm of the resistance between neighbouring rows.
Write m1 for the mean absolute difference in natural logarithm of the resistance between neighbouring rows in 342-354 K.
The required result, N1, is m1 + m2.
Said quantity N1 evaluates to 0.12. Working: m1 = 0.077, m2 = 0.042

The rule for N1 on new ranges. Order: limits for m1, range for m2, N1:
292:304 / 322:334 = 0.09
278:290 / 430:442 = 0.16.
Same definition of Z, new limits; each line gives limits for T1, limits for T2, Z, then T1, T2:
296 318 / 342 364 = -0.4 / 5.86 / 5.72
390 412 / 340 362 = 0.3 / 5.62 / 5.72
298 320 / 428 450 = -1.2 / 5.86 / 5.40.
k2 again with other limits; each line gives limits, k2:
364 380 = 375.0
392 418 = 401.0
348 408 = 375.0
